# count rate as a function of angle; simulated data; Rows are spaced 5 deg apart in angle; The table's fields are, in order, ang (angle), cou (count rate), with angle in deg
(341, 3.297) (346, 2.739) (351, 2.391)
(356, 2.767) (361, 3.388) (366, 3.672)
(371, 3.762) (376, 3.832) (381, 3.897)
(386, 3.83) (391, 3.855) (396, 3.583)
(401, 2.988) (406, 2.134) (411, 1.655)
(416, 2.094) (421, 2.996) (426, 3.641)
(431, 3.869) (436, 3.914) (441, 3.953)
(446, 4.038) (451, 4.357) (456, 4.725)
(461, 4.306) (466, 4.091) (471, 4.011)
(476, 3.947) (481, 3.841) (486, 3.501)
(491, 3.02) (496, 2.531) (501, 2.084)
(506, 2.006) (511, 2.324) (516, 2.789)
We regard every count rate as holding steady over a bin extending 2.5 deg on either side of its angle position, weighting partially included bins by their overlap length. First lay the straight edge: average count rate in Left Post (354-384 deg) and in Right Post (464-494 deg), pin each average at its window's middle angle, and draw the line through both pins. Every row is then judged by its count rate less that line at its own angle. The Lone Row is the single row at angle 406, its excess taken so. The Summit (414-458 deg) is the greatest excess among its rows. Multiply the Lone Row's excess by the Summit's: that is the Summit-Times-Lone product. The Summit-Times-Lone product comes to -1.5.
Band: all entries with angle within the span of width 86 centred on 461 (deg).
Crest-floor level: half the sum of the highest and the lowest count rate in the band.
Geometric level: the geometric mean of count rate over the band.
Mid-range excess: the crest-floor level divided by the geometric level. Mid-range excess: 0.94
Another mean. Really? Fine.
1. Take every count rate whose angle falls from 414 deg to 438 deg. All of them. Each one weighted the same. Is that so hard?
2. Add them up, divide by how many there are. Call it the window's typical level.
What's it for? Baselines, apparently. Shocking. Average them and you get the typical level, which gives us 3.3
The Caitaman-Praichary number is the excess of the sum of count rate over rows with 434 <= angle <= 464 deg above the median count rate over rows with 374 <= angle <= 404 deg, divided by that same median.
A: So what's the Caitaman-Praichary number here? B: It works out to 5.6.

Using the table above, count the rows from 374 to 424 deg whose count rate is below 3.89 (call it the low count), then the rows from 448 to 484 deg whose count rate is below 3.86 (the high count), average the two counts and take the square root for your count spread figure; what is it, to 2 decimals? 2.24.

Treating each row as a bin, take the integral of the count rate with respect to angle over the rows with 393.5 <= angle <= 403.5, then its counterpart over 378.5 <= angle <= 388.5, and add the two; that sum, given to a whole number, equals 71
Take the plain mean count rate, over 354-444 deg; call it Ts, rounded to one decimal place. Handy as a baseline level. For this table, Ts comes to 3.3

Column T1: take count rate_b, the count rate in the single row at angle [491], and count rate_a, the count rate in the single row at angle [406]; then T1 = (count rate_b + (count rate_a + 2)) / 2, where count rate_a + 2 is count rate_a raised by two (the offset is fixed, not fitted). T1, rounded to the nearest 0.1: 3.6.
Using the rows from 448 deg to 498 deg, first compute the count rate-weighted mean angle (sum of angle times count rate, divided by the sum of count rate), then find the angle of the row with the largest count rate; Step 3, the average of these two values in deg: 463.7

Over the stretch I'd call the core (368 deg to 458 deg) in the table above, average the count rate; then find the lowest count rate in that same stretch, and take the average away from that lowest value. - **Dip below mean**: -1.85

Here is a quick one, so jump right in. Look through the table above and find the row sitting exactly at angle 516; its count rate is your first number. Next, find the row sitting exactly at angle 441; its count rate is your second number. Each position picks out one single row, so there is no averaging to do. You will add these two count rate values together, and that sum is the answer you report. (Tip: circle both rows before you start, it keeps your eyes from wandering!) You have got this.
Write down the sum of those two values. 6.74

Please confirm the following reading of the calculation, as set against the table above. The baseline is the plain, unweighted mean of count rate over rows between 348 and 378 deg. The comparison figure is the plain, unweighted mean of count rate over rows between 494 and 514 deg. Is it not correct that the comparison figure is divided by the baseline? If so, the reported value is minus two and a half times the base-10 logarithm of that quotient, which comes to 0.4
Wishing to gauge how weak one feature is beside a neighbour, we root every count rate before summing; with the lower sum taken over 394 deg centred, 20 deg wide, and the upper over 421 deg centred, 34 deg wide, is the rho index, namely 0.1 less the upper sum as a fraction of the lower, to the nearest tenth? -1.5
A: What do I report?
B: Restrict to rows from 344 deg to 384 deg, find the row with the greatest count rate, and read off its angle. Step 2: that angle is 381 deg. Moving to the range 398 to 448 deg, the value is 446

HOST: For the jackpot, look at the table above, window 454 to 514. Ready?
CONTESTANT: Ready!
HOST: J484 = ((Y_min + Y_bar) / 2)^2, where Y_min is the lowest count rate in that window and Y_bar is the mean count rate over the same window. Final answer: 7.2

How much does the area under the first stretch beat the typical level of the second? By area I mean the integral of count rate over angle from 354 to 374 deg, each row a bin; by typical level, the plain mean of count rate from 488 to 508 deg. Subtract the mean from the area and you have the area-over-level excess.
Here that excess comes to 66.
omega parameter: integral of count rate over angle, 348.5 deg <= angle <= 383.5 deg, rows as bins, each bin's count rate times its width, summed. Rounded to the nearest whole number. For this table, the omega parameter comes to 119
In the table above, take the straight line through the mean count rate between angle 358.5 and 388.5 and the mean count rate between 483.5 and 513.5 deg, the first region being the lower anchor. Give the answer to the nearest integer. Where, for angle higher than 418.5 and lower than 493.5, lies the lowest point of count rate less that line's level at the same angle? 421 deg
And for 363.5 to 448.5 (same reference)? 411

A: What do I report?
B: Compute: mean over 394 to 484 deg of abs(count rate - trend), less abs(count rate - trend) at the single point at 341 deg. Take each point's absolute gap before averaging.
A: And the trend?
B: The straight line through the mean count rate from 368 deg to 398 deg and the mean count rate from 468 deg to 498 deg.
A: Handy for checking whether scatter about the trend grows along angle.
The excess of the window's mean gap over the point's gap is 0.1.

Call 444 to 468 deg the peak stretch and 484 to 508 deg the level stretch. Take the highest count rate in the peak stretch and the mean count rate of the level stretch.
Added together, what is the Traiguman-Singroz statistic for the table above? 7.35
